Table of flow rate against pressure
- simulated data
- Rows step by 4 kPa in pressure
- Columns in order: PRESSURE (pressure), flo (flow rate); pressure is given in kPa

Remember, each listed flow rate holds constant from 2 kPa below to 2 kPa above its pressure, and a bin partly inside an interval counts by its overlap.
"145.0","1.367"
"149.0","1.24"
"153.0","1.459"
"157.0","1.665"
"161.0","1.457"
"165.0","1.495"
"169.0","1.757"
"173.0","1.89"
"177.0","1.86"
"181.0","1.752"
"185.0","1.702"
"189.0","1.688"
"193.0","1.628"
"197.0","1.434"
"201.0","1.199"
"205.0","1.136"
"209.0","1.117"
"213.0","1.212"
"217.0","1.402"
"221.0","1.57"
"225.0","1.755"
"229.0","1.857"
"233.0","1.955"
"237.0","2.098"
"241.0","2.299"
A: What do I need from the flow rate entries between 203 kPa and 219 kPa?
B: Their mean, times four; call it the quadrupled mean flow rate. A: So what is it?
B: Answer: 4.9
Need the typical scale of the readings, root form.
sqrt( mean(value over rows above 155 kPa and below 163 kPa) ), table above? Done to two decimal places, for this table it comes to 1.25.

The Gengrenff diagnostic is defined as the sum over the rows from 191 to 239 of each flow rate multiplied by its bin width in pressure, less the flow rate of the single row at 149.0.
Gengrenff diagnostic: 72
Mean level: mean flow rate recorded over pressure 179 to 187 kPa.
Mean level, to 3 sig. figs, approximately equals 1.73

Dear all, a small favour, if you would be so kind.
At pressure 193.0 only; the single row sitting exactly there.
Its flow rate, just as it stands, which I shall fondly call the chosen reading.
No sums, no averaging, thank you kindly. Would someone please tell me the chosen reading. 1.628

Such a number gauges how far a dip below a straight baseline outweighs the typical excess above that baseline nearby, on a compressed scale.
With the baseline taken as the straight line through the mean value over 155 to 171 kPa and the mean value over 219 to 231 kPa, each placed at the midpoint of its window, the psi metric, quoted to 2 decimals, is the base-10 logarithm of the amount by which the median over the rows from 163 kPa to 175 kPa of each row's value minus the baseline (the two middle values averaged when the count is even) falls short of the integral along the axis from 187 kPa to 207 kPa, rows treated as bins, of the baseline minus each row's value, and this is 0.69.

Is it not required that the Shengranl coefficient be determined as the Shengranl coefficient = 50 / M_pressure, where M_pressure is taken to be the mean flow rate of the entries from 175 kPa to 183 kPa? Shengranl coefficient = 28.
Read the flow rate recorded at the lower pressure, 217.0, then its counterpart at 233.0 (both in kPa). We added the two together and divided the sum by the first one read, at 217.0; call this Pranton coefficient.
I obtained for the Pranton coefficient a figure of 2.4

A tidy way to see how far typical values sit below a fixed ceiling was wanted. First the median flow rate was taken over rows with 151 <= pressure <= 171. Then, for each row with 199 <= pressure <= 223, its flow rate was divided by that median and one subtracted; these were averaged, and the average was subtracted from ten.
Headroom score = 10.1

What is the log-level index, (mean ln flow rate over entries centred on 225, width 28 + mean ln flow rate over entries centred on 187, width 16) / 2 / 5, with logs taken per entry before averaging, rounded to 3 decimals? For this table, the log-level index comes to 0.104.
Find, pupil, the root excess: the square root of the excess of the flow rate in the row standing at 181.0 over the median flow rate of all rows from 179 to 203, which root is 0.31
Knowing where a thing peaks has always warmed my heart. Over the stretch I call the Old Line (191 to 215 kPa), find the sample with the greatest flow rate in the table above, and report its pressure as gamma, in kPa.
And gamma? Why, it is 193.0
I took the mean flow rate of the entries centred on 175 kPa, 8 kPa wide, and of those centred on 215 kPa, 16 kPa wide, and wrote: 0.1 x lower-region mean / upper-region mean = 0.141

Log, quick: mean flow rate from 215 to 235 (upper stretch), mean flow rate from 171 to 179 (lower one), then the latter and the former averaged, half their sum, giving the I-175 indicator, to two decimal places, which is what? 1.79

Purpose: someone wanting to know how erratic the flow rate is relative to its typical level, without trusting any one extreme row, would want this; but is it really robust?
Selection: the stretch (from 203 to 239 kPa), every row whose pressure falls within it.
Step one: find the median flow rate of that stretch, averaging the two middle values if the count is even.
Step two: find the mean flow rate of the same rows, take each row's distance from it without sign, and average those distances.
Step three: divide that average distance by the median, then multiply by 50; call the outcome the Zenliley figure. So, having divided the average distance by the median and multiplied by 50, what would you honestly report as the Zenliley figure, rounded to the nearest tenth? 9.9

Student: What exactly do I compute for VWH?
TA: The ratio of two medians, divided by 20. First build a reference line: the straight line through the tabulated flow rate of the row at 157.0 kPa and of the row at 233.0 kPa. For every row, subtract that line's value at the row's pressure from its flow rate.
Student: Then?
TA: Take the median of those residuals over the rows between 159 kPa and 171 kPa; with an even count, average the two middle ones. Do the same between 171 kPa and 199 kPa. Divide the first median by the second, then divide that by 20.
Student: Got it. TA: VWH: 0.14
